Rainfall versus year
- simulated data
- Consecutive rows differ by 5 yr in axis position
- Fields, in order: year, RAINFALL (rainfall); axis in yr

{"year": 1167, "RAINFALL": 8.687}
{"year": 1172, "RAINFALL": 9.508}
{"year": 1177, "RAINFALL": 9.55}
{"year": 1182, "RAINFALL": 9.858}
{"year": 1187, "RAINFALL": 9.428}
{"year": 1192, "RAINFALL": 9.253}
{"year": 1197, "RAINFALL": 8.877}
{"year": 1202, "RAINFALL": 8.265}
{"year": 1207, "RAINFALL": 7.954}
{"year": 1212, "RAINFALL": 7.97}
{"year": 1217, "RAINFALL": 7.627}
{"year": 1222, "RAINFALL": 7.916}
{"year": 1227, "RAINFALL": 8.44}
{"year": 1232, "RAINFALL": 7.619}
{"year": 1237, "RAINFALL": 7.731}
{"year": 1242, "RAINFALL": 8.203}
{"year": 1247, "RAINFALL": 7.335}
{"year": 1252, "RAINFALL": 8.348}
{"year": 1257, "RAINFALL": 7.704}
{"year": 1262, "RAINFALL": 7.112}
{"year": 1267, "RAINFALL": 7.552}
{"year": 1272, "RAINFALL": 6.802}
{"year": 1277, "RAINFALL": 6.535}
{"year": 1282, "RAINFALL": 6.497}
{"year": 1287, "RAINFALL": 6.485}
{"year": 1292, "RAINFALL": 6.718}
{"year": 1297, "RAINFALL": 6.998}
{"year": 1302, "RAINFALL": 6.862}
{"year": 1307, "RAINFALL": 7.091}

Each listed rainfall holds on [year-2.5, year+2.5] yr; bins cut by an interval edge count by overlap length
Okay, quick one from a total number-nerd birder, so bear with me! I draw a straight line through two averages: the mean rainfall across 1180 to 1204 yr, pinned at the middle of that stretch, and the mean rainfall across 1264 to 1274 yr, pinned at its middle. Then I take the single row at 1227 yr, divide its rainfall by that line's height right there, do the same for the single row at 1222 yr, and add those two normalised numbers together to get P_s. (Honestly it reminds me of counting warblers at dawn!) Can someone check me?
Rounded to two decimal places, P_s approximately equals 1.97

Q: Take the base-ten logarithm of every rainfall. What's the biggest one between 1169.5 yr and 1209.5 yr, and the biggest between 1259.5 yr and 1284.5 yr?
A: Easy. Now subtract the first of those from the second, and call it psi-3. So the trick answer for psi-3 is -0.12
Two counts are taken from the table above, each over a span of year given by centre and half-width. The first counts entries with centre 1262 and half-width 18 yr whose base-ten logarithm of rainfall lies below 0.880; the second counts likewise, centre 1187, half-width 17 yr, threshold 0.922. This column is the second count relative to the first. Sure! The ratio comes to 0.20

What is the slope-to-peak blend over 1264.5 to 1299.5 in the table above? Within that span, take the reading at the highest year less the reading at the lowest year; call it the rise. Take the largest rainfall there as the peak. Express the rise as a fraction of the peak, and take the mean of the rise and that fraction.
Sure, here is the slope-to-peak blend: -0.3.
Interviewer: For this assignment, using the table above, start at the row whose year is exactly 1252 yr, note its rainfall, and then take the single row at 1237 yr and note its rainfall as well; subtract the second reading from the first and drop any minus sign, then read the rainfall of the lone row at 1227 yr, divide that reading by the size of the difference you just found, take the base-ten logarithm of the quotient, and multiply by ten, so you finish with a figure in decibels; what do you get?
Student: 11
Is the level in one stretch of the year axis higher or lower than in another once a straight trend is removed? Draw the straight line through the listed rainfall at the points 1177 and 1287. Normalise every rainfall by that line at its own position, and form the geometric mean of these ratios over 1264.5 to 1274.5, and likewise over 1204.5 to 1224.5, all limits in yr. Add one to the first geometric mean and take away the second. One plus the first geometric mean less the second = 1.103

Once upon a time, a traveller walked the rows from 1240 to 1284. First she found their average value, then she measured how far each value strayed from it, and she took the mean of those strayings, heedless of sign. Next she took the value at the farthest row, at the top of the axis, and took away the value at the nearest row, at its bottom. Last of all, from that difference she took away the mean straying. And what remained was -2.2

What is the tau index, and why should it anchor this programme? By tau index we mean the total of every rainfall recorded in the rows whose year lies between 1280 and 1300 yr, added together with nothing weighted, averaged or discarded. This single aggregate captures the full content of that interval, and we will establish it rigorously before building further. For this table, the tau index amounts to 27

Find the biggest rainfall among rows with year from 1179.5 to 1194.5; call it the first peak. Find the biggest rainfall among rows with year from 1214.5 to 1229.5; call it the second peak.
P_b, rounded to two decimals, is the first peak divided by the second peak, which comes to 1.17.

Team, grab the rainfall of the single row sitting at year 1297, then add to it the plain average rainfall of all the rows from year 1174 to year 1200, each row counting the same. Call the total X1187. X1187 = 16.4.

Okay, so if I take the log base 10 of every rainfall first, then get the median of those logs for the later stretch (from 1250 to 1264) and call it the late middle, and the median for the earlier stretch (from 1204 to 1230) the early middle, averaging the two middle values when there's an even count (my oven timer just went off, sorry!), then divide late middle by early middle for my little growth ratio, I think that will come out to 0.985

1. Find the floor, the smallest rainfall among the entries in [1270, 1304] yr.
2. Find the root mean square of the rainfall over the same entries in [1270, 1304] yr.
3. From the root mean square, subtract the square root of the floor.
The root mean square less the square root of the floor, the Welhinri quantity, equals 4.16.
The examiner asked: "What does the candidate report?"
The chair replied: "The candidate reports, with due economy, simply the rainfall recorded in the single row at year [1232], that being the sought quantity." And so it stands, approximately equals 7.619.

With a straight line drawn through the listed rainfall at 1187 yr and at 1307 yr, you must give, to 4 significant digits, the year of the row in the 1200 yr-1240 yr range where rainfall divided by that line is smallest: 1217 yr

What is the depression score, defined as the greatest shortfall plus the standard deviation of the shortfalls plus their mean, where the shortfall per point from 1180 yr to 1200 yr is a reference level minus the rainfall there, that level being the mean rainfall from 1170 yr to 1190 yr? 1.3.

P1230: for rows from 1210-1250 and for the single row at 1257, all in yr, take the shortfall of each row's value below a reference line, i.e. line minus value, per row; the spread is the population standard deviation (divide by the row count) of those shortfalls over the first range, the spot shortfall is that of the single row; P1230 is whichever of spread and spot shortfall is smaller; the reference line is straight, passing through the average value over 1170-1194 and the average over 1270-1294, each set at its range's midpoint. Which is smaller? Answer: -0.4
